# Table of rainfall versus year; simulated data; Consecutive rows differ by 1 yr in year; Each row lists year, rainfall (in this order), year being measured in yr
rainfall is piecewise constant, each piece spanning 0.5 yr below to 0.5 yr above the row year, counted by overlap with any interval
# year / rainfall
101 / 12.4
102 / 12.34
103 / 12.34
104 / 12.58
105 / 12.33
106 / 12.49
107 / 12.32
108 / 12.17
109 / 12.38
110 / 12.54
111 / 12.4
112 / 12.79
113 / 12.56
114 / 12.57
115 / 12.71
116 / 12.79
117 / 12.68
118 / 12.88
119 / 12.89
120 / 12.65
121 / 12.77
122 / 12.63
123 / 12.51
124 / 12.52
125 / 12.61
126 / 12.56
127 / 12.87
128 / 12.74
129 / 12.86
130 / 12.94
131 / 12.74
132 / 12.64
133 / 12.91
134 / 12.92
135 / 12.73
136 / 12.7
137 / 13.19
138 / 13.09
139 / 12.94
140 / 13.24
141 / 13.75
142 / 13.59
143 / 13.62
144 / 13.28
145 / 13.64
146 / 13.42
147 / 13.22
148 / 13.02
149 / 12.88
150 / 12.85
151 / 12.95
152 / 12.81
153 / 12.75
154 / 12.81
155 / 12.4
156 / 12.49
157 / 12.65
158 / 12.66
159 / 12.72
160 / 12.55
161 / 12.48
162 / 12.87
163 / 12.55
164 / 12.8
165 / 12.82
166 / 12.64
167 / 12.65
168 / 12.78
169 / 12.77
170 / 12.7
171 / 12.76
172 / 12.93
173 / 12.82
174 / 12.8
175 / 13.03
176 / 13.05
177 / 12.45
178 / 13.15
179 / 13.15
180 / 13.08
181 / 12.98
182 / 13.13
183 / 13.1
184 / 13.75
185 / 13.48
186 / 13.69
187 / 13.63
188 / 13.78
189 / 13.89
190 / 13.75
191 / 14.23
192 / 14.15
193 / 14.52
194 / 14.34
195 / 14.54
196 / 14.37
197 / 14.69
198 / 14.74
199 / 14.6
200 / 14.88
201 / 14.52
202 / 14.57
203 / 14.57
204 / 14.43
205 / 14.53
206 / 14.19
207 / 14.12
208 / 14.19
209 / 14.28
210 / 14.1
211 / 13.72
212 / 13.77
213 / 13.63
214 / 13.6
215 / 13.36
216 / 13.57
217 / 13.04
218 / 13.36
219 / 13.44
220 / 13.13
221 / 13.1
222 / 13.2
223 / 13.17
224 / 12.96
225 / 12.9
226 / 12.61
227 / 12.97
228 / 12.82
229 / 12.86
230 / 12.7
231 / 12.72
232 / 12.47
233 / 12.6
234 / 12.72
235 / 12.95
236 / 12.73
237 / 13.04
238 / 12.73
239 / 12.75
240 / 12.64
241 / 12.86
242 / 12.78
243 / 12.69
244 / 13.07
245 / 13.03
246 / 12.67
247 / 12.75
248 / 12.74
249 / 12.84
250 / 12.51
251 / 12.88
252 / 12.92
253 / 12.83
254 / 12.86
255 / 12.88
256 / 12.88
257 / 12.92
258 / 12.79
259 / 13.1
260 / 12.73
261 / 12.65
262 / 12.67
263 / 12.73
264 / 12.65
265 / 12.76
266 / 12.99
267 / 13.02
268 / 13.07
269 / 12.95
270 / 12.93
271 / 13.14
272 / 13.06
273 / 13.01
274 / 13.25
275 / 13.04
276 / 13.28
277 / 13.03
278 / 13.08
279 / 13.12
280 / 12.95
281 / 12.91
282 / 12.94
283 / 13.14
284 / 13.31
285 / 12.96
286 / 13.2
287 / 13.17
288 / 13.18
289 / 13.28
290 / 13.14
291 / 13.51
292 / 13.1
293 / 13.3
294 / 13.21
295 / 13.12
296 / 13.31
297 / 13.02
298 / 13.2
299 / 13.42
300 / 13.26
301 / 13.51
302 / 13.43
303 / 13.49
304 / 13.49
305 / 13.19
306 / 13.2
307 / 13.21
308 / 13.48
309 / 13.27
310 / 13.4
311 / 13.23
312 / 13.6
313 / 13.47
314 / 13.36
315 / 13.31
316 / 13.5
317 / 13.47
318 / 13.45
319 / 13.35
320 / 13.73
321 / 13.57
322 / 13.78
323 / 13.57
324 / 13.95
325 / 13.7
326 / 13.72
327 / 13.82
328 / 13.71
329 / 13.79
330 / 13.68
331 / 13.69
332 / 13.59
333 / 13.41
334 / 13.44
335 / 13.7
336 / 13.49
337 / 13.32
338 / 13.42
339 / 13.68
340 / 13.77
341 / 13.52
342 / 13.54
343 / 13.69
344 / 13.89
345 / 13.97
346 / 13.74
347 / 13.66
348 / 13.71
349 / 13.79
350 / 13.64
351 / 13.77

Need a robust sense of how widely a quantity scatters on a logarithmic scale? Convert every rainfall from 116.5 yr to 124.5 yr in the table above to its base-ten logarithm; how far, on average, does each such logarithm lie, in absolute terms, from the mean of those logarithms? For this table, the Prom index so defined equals 0.0040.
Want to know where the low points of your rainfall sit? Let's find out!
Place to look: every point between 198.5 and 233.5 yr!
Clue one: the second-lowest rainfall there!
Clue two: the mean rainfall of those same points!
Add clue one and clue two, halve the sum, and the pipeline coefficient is 13.1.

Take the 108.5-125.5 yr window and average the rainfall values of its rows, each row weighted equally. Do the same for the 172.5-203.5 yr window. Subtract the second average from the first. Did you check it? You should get -1.1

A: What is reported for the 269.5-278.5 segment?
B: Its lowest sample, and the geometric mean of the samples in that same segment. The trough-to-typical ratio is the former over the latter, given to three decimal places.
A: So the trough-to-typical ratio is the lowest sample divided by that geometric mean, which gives 0.988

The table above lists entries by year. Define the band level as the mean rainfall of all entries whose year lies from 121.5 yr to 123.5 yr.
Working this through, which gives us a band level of 12.6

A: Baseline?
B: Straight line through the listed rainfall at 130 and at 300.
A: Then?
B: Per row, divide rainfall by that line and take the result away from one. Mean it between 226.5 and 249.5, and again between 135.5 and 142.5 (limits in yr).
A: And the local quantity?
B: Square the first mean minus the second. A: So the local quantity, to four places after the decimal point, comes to 0.0022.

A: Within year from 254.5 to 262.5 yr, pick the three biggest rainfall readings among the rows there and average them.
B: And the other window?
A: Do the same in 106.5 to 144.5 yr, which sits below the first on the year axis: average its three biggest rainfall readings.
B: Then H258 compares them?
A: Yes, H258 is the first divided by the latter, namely 0.95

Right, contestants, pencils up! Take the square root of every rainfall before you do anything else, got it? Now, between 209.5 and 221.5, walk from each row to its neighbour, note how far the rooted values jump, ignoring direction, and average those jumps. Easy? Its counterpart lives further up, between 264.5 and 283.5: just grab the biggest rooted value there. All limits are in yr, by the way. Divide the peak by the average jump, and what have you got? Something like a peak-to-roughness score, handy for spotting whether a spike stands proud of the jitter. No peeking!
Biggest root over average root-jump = 127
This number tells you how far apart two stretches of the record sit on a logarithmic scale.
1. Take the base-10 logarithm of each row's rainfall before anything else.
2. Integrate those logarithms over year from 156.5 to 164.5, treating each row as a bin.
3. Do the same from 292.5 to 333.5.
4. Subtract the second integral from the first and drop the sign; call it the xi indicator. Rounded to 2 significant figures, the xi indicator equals 37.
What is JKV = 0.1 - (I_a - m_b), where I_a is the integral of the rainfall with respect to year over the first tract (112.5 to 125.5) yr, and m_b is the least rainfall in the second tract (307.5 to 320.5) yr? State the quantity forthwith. -151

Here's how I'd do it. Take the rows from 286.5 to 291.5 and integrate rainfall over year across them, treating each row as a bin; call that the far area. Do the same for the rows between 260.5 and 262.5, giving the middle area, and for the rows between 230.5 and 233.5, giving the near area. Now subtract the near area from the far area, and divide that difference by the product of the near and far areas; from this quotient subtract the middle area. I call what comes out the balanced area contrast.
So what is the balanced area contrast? -25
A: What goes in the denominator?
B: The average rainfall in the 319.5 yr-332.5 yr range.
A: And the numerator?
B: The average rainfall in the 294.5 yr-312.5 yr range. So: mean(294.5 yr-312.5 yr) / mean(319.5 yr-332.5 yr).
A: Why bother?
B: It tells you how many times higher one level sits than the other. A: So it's 0.97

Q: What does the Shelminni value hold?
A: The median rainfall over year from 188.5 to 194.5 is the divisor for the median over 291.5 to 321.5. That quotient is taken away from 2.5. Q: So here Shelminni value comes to 1.56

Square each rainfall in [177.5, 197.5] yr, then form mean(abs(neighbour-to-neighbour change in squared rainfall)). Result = 5.5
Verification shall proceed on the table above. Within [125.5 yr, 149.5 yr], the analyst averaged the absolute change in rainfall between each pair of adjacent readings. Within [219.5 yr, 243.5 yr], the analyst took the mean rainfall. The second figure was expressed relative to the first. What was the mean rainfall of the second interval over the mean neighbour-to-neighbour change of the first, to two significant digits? 64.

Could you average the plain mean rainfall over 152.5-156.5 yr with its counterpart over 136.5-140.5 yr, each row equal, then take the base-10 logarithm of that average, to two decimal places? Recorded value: 1.11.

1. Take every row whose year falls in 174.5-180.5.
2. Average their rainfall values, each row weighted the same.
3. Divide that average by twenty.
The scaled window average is 0.649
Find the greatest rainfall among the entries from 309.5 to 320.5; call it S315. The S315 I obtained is 13.73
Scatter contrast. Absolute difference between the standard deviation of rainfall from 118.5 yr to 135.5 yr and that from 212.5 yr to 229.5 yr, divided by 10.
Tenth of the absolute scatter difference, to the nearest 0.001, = 0.015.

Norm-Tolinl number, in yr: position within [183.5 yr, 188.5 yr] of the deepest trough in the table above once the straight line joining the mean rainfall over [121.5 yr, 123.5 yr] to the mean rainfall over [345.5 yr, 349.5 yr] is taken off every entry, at 185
